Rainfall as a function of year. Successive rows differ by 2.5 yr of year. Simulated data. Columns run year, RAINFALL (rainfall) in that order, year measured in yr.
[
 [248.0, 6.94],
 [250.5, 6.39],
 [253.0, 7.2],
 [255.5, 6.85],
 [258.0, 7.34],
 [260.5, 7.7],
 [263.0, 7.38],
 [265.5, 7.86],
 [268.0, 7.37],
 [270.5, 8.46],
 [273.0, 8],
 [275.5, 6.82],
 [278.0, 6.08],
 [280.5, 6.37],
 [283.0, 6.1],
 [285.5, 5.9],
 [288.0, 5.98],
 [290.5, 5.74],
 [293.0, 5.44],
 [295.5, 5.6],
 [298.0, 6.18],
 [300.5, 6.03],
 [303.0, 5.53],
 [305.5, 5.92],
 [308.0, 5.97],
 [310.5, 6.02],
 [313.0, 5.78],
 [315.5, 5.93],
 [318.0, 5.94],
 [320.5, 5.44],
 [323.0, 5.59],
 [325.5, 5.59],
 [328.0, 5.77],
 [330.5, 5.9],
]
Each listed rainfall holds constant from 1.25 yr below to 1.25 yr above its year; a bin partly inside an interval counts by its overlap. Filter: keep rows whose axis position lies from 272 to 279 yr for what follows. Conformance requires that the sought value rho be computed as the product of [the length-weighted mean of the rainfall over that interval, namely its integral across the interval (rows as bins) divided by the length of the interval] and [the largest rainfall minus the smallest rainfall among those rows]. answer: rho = 13.4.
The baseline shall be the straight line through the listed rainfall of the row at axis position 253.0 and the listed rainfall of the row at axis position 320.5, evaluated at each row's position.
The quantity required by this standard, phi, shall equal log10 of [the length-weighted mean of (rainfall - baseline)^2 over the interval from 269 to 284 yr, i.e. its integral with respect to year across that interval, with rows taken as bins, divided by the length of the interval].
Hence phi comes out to -0.1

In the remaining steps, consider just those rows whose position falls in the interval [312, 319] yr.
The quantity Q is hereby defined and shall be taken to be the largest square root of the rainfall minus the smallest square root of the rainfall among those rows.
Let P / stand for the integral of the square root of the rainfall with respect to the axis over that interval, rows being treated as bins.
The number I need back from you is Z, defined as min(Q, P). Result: 0.03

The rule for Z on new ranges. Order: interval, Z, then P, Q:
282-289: 0.04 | 17.1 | 0.04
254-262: 0.16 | 21.6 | 0.16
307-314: 0.05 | 17.0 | 0.05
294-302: 0.12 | 19.4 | 0.12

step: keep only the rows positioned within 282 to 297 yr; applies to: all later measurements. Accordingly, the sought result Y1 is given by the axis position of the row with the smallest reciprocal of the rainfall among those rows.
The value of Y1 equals 283.0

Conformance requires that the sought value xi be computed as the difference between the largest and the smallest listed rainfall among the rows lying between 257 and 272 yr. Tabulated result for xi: 1.12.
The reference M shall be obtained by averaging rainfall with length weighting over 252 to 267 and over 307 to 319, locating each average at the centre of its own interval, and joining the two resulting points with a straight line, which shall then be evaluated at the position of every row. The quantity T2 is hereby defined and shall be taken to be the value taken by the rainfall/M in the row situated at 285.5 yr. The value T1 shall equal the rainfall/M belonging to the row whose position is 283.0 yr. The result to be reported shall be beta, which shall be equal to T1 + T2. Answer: 1.79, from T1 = 0.90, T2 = 0.883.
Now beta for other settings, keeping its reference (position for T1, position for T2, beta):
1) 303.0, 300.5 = 1.85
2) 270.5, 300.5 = 2.16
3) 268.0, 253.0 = 1.98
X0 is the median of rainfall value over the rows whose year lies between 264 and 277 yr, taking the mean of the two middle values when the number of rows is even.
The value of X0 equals 7.86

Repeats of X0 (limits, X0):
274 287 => 6.10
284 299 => 5.82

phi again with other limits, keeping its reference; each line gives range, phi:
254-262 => -0.7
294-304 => -1.0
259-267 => -0.3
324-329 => -0.8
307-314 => -1.2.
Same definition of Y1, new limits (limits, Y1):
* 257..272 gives 270.5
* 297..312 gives 298.0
